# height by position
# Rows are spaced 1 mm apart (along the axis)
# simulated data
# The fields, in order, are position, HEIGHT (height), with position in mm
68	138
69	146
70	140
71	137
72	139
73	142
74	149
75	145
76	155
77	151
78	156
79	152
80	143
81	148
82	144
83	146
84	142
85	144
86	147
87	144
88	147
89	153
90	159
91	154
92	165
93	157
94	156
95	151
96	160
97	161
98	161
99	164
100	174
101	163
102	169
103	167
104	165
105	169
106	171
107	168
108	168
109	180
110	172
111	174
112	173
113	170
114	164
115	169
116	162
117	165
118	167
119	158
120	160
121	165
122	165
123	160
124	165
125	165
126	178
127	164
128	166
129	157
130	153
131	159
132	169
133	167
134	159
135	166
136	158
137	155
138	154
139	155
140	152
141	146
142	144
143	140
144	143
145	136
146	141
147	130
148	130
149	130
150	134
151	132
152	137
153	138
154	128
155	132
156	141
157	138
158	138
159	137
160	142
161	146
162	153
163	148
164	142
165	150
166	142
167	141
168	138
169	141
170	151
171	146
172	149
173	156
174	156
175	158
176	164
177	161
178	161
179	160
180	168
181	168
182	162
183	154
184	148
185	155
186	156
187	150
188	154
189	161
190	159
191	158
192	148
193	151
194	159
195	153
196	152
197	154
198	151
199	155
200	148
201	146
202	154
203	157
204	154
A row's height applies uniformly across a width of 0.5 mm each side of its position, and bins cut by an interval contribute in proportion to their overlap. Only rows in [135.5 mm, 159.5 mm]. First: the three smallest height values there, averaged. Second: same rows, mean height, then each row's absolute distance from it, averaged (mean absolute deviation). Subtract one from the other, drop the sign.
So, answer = 122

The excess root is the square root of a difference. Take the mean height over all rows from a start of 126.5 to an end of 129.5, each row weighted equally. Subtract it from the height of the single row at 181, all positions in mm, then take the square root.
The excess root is 2.4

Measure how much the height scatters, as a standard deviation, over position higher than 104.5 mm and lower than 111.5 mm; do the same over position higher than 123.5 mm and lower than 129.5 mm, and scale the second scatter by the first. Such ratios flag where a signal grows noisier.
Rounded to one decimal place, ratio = 1.6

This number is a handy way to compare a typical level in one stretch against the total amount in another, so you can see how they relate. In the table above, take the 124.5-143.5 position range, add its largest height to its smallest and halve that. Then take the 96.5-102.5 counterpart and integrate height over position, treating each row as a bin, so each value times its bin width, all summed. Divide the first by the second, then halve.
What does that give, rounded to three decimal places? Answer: 0.080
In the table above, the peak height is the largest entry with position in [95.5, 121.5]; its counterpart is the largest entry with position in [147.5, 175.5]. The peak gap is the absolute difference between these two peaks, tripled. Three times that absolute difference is 66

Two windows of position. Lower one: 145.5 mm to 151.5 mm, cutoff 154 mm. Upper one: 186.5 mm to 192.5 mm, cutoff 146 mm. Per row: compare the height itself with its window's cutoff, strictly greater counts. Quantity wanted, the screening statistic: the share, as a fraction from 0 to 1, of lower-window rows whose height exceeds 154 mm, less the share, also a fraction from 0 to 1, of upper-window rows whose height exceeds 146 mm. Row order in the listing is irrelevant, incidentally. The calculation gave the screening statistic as -1.00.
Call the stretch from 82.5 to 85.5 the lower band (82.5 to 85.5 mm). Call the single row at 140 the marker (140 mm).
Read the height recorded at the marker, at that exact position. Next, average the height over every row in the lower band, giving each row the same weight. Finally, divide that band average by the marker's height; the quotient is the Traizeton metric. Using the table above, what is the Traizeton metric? 0.95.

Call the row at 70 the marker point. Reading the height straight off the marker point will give 140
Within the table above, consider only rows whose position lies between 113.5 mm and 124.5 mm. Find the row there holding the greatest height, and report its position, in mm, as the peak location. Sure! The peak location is 115 mm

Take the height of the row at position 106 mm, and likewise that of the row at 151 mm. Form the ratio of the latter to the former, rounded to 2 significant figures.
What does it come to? 0.77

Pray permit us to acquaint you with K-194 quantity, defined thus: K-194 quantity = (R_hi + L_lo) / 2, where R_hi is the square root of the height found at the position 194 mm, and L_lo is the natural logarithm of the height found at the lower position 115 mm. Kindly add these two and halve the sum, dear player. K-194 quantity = 8.87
